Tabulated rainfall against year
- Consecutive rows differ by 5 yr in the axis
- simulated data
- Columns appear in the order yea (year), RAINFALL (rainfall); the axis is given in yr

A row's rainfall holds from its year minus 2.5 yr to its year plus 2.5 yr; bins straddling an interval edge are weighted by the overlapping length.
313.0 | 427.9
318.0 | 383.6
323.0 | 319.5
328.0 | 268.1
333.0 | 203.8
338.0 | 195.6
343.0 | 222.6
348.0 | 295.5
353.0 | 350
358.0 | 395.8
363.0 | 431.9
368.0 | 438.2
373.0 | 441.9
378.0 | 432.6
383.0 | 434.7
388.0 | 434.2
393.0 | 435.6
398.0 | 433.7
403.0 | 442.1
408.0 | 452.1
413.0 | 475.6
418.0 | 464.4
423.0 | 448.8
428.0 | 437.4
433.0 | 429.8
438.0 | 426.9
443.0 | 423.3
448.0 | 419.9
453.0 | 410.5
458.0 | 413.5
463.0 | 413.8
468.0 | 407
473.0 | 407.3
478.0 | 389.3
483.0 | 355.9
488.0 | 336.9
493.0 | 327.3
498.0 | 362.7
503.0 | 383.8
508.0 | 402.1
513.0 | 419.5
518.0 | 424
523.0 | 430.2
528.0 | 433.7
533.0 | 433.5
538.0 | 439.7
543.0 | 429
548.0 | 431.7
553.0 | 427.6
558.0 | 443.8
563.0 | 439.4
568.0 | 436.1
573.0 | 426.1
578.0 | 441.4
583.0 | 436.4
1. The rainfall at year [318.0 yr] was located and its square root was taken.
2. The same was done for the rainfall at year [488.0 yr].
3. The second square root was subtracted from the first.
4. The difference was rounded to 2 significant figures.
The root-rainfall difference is 1.2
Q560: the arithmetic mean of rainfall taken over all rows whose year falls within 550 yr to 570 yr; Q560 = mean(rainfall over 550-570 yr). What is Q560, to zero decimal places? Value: 437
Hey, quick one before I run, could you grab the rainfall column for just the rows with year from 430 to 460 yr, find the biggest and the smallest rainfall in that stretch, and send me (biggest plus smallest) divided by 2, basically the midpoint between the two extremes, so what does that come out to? 420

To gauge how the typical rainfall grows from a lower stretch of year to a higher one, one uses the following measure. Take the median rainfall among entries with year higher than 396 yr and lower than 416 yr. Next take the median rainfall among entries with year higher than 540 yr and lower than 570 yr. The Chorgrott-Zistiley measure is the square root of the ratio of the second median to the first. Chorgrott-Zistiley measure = 0.99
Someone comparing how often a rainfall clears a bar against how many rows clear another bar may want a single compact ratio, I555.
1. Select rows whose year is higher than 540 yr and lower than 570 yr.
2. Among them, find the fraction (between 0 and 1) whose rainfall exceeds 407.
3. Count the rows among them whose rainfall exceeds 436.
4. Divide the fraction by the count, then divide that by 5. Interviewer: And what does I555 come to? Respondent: 0.067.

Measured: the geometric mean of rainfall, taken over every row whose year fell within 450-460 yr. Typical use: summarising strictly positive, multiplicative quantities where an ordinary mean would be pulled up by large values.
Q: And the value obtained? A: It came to 412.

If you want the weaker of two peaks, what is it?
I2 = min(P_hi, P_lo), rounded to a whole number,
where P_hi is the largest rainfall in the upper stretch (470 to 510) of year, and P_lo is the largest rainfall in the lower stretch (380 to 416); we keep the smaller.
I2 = 407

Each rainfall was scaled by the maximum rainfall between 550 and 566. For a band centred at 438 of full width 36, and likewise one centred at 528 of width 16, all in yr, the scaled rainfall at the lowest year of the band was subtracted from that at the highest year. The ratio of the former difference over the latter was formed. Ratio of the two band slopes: -11.6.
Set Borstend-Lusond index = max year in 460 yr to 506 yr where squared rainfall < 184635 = 503.0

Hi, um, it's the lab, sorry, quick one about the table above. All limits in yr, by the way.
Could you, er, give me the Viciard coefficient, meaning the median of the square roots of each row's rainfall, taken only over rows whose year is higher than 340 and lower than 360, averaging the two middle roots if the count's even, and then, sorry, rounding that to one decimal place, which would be 17.9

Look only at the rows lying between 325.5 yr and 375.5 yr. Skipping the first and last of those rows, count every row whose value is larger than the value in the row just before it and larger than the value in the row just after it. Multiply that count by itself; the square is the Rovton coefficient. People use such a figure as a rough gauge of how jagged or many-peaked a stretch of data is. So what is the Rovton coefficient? 0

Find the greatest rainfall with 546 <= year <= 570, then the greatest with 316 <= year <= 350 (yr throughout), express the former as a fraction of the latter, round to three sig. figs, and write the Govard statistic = 1.16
